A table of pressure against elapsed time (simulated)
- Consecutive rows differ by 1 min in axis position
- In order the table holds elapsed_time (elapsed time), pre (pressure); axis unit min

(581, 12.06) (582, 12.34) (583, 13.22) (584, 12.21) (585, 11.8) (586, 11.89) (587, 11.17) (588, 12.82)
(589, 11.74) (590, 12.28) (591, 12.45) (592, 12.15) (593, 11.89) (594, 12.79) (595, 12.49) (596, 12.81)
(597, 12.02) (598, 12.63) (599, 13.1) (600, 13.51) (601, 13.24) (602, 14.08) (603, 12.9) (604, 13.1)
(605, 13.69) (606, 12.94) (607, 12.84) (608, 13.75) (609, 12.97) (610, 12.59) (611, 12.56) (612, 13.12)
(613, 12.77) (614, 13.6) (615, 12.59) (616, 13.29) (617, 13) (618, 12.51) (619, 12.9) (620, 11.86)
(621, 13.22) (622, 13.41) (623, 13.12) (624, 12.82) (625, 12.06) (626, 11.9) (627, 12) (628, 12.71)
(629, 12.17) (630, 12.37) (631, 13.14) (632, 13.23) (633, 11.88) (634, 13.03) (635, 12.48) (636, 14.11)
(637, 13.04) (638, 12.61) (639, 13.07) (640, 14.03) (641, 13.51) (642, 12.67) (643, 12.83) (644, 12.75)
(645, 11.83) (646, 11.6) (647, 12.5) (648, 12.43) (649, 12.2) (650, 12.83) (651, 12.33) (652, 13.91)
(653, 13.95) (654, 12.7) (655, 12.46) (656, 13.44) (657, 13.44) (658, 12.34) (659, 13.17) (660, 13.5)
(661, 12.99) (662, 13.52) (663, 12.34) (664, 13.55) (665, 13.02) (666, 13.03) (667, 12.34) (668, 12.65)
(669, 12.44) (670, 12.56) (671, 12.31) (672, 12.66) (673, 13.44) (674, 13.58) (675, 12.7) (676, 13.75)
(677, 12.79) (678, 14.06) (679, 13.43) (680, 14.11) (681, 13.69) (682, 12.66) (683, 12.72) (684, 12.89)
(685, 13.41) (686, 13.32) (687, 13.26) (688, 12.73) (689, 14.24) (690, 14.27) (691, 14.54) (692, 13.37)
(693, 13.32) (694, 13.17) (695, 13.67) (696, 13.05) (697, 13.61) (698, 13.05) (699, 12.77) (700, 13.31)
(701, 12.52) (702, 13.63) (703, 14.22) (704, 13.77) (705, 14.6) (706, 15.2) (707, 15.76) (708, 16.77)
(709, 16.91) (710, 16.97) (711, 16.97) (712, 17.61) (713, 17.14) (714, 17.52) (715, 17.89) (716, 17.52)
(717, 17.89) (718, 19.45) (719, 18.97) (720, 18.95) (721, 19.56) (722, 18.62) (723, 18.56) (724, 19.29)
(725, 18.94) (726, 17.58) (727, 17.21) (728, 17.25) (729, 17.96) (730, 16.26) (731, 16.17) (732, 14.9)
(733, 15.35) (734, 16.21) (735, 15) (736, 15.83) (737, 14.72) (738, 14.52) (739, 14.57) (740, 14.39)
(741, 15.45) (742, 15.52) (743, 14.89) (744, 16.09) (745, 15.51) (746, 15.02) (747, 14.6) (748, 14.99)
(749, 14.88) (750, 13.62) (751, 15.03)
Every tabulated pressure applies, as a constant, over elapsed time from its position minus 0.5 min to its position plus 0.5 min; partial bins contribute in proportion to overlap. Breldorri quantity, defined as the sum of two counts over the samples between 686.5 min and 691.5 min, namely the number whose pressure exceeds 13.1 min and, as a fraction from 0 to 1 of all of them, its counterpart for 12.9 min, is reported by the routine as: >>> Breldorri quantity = 4.8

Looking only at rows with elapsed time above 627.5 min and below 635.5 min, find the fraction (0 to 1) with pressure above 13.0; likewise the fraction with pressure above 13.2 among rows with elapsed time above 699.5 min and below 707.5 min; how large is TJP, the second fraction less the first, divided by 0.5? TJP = 1.00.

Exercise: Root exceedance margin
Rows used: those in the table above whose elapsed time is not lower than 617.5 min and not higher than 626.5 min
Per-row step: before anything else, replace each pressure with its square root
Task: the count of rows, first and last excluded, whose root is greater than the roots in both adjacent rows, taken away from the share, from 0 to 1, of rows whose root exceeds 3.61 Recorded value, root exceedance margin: -1.67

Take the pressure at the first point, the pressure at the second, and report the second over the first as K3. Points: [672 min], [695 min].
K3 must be 1.08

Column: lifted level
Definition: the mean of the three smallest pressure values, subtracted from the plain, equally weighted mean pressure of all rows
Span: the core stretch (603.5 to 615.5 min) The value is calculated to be 0.46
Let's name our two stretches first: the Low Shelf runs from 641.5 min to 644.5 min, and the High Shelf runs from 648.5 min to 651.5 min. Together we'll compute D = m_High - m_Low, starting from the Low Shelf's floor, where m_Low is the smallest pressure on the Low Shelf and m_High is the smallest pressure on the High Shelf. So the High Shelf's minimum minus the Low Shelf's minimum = -0.5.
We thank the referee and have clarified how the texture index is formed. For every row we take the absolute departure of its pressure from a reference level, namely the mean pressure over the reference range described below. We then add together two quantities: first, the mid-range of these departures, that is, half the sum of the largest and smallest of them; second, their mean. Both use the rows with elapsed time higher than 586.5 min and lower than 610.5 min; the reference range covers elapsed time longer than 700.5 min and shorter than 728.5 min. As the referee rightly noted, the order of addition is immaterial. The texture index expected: 8.7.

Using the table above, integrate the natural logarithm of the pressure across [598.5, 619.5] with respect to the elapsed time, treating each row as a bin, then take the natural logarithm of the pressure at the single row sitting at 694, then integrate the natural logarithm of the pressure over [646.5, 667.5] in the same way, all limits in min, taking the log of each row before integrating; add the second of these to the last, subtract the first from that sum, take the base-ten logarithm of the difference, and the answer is 0.37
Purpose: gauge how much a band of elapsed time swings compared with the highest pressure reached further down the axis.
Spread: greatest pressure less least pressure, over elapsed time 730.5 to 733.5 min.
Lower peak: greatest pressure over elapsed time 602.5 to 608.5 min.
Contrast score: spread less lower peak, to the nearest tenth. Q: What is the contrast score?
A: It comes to -12.5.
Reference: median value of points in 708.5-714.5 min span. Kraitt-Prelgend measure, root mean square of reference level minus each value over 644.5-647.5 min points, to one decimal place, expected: 5.1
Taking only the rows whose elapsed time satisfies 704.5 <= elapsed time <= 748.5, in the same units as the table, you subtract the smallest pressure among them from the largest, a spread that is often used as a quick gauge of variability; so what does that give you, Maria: 5.2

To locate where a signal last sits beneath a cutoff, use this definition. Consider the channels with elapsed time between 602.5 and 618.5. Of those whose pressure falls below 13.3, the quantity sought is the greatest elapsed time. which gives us 618 min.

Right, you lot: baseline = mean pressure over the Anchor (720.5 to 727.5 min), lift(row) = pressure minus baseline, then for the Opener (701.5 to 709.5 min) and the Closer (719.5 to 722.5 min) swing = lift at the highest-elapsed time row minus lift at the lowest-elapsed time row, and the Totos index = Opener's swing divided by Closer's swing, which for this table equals -9.9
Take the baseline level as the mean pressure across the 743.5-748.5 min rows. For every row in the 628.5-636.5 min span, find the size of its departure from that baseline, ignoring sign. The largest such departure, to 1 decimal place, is 3.4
